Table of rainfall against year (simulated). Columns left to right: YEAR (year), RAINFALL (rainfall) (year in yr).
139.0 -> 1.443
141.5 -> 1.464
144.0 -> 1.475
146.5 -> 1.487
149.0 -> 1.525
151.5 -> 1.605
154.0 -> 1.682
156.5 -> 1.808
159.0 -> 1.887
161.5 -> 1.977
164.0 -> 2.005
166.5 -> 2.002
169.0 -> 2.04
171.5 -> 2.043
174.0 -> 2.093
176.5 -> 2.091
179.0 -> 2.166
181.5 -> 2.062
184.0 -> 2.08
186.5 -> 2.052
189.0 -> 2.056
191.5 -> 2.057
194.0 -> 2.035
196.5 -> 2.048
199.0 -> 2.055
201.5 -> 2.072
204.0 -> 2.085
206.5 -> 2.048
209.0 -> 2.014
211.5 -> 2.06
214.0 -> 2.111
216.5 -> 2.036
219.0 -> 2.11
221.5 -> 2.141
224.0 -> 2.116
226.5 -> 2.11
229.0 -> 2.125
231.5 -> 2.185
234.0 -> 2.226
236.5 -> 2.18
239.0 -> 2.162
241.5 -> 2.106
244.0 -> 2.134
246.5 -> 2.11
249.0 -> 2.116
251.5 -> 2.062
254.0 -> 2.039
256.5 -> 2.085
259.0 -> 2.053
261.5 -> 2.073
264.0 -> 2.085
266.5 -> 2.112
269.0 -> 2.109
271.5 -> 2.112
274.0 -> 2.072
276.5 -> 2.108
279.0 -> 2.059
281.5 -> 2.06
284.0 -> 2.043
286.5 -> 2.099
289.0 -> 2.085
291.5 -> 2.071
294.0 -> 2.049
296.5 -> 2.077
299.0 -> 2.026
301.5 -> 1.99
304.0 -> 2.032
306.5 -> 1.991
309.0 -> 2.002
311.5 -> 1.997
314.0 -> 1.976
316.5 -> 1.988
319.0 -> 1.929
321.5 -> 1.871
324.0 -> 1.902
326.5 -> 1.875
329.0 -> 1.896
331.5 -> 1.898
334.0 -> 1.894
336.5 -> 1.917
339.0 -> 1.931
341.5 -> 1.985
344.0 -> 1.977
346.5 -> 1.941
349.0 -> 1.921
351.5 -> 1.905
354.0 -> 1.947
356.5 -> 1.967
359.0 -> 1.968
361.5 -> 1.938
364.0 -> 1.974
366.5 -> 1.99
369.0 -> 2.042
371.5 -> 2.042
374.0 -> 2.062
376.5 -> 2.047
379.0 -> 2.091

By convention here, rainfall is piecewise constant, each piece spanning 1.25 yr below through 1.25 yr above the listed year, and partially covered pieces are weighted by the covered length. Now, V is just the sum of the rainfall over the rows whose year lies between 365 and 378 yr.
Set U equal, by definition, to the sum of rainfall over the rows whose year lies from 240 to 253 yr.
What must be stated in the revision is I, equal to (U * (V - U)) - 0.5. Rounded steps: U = 10.5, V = 10.2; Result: -4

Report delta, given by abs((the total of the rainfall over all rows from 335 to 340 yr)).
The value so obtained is 3.85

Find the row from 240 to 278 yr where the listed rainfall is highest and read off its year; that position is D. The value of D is 244.0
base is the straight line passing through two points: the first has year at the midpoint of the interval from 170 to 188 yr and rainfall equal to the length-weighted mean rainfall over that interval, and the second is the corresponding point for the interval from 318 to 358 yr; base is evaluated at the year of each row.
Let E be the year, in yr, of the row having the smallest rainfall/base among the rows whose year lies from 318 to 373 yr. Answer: 321.5 yr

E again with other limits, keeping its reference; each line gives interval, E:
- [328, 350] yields 329.0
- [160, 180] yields 161.5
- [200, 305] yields 209.0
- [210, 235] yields 216.5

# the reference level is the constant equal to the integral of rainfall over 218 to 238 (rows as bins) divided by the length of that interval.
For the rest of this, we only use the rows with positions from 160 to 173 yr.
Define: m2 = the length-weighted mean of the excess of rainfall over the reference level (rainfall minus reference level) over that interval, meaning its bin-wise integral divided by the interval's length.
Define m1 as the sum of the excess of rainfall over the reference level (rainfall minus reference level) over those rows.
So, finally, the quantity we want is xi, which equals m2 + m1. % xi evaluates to -0.8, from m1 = -0.68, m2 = -0.14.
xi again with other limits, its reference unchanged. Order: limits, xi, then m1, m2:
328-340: -1.5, -1.21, -0.24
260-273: -0.3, -0.26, -0.05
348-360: -1.2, -1.04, -0.21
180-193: -0.5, -0.44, -0.09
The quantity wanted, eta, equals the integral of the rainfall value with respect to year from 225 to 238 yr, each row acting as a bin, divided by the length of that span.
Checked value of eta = 2.16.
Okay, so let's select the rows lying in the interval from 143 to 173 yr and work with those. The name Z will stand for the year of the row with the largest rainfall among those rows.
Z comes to 171.5 yr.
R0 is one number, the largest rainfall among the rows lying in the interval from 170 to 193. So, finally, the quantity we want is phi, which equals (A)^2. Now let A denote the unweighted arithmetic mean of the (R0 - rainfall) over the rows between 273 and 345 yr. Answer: 0.030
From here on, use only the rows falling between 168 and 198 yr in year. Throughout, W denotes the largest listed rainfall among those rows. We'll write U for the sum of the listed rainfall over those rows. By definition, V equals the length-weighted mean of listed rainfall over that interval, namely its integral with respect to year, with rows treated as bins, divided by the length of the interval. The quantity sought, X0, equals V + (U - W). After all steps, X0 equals 24.7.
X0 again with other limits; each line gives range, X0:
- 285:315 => 24.3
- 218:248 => 25.6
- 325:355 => 23.0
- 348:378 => 23.7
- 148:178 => 22.6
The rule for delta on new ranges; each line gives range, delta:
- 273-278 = 4.18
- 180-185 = 4.14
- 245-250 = 4.23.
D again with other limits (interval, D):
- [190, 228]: 221.5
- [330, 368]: 366.5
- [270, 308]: 271.5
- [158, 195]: 179.0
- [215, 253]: 234.0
